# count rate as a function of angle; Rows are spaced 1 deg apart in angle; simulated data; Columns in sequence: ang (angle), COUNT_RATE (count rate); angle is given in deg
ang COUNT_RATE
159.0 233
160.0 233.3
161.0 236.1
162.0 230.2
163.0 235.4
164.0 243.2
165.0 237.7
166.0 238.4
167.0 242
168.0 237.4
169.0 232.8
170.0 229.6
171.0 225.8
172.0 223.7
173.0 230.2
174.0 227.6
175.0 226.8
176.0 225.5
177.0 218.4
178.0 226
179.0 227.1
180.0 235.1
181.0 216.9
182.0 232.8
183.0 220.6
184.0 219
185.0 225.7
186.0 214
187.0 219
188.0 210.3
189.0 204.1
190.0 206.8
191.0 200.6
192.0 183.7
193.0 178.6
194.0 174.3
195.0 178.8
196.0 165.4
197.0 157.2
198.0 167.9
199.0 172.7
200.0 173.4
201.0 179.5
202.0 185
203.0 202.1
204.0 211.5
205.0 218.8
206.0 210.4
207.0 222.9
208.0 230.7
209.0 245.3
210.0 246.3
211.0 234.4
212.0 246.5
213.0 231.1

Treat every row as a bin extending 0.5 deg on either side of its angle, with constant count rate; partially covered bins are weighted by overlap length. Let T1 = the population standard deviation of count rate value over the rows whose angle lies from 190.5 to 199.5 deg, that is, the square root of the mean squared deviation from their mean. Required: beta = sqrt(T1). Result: 3.4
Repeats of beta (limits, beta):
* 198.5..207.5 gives 4.3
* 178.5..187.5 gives 2.6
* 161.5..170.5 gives 2.1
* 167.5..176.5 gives 2.0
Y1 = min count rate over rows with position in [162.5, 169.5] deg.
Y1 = 232.8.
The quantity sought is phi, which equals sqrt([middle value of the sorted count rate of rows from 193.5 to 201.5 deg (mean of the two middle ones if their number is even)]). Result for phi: 13.2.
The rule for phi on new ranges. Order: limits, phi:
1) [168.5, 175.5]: 15.1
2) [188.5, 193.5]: 14.2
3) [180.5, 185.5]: 14.9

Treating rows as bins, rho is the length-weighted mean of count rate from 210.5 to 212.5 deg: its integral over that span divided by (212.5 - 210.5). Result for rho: 240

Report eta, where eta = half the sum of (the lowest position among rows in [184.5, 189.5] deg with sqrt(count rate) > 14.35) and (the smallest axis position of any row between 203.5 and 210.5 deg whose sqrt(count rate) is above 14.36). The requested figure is 194.5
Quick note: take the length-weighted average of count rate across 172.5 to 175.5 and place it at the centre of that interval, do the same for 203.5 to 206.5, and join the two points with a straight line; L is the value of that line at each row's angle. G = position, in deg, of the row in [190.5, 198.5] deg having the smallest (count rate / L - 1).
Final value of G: 197.0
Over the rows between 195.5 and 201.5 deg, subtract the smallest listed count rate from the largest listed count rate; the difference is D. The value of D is 22.3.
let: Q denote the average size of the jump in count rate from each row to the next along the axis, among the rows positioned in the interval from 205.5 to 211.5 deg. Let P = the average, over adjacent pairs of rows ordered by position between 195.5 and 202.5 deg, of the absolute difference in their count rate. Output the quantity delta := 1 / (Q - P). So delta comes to 0.3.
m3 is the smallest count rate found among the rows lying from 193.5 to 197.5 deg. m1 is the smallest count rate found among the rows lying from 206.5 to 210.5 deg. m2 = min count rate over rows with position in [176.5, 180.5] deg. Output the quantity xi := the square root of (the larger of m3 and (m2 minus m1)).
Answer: 12.5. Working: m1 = 222.9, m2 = 218.4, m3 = 157.2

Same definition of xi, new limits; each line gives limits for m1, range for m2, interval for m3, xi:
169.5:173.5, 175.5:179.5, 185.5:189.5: 14.3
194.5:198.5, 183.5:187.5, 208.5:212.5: 15.3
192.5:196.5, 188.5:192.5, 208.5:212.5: 15.3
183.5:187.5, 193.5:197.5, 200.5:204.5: 13.4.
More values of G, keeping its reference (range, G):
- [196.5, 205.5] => 197.0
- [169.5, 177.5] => 177.0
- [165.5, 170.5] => 170.0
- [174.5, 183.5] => 177.0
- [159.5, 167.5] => 162.0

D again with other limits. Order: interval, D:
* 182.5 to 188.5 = 15.4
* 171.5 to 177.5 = 11.8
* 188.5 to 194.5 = 32.5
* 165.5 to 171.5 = 16.2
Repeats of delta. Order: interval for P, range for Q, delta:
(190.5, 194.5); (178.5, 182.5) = 0.2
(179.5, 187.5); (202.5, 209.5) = -5.4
